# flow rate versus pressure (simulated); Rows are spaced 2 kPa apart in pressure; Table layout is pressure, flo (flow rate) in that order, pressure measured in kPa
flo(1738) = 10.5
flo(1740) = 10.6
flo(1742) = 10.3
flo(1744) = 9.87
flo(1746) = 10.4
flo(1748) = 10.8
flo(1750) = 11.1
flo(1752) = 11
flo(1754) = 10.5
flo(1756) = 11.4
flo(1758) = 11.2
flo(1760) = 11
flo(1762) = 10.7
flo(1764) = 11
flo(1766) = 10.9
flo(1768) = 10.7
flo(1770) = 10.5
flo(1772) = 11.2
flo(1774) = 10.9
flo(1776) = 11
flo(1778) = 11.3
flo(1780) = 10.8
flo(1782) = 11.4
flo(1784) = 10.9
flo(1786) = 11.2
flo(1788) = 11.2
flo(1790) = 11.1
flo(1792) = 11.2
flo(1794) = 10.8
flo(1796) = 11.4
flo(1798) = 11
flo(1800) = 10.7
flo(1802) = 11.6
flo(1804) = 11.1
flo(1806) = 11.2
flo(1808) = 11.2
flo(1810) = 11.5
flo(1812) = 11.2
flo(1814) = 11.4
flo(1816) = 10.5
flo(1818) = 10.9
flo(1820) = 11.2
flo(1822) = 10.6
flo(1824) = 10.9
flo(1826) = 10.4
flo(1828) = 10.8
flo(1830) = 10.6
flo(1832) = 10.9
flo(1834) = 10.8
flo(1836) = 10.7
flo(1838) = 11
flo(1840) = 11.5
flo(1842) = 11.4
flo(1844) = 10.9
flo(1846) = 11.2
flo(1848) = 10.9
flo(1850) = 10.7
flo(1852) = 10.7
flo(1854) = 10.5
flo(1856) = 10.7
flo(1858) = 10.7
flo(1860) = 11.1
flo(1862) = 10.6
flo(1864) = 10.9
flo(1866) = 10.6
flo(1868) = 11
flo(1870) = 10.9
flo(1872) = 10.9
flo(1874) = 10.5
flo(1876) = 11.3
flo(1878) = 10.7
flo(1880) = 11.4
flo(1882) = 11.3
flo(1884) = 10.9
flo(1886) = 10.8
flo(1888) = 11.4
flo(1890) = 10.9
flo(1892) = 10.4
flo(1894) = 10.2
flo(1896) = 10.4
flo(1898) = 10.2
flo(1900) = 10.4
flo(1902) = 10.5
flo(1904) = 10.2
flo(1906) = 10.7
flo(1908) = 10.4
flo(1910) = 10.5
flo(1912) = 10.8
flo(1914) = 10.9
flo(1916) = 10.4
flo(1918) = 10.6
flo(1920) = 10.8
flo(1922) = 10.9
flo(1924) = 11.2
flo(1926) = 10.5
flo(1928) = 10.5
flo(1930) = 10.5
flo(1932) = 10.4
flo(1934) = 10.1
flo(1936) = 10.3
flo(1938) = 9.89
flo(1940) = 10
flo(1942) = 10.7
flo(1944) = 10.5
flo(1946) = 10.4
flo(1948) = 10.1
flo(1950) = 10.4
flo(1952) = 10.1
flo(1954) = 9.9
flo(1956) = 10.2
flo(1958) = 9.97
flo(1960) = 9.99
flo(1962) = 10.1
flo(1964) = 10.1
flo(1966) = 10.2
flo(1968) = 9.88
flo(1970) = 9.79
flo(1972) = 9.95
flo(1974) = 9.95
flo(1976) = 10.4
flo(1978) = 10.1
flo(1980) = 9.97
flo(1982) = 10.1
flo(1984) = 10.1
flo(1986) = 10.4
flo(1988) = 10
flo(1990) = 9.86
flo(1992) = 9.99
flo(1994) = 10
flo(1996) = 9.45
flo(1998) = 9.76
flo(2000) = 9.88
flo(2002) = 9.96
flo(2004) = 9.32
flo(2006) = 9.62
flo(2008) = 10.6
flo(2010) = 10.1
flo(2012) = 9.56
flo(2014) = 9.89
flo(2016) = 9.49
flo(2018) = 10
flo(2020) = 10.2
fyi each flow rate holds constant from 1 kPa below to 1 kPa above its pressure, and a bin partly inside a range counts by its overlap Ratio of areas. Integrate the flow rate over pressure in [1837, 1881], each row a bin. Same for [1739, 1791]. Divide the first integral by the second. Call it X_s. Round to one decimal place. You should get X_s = 0.8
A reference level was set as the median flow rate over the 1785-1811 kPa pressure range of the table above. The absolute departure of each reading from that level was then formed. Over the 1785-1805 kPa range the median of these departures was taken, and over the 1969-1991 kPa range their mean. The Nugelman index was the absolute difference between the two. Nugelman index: 1.0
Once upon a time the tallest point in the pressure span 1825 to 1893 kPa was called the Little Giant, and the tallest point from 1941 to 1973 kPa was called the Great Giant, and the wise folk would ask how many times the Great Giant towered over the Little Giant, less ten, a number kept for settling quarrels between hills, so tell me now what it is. -9.07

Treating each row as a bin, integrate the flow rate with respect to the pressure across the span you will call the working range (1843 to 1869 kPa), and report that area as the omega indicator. 281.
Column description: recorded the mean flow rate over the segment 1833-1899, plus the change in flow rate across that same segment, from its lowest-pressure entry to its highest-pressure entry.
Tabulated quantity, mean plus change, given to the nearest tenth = 10.3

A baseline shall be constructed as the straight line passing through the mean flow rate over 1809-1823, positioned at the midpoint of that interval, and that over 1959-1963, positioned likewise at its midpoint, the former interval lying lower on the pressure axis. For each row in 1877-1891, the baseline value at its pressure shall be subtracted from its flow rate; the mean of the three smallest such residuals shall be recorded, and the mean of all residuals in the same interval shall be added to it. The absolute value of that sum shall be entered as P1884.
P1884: 0.7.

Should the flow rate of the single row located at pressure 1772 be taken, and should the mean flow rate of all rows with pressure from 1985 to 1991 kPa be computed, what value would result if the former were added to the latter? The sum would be 21.3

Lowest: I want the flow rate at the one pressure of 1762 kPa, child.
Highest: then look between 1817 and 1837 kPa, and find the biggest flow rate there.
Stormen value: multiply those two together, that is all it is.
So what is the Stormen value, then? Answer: 120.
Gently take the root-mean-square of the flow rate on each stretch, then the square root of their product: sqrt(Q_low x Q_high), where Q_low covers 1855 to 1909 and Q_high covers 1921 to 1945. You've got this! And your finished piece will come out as 10.60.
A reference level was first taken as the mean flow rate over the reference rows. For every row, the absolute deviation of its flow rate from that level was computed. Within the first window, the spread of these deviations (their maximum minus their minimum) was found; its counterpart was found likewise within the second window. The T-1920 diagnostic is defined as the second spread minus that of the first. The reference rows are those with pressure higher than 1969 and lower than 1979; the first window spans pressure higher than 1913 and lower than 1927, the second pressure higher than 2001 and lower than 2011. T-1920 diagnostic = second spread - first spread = -0.14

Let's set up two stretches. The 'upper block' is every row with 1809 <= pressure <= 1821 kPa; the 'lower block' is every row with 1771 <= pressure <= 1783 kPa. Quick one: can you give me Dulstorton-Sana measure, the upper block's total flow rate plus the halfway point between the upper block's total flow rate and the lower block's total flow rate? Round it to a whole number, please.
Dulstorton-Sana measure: 133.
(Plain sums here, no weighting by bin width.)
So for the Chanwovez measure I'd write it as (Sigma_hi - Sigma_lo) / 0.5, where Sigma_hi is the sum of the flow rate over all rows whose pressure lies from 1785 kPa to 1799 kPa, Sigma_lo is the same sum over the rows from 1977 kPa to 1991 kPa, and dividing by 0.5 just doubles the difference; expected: 15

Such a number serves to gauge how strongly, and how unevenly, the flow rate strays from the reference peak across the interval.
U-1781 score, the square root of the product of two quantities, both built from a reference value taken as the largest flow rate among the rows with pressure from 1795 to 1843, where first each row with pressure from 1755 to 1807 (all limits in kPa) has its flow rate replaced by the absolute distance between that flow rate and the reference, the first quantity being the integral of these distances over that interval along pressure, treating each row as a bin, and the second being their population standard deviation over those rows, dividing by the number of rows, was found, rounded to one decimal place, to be 2.7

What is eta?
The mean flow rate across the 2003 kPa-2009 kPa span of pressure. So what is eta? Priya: 9.8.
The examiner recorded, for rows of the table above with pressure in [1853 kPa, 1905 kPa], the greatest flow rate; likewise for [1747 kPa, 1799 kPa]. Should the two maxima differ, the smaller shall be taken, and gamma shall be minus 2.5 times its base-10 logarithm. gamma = -2.64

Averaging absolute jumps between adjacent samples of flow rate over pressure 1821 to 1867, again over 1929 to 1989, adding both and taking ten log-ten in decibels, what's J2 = -3.11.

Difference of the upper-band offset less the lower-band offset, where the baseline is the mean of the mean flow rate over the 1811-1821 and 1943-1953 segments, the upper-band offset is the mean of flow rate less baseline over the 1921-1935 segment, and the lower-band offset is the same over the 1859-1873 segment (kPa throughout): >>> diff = -0.27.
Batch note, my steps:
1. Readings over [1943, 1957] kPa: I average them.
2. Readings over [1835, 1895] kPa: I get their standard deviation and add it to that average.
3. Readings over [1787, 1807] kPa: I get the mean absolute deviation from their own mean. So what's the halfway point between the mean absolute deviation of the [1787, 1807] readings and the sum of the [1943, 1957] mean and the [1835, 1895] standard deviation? 5.37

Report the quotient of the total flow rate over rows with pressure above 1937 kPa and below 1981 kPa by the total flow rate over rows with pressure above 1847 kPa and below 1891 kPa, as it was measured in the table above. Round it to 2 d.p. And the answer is 0.93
